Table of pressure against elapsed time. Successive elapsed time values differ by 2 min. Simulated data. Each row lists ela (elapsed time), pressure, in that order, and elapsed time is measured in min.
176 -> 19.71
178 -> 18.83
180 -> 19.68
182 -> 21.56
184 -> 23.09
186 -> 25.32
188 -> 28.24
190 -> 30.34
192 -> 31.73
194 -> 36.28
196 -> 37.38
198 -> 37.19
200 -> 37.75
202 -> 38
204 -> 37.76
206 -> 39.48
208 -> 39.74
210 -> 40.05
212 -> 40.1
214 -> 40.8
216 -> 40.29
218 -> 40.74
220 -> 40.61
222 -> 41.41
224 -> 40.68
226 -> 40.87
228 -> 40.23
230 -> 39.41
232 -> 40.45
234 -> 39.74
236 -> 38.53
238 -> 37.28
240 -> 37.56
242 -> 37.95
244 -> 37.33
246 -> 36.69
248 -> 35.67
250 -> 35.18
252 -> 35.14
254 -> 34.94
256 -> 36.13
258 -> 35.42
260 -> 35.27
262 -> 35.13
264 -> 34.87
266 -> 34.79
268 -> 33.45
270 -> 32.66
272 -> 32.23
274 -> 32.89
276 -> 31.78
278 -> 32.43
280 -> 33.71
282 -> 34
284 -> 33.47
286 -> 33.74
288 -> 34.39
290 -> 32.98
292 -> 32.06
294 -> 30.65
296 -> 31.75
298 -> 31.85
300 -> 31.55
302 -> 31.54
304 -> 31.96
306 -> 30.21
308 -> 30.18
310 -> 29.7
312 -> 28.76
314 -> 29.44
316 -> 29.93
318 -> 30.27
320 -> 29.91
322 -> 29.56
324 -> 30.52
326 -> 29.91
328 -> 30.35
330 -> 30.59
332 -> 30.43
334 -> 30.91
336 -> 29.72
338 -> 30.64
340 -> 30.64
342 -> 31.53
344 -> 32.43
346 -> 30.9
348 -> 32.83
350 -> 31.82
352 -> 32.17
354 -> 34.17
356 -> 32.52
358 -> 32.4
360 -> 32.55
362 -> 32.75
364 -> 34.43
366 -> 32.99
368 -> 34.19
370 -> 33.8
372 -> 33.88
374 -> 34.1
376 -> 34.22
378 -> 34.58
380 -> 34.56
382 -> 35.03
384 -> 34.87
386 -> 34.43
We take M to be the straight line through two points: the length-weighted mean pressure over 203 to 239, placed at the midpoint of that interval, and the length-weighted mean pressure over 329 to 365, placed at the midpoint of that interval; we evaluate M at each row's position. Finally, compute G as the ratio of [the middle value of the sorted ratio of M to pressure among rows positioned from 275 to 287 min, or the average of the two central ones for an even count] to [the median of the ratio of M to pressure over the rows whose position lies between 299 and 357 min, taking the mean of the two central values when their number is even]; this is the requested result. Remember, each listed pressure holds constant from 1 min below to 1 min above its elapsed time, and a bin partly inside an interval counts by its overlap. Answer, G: 0.98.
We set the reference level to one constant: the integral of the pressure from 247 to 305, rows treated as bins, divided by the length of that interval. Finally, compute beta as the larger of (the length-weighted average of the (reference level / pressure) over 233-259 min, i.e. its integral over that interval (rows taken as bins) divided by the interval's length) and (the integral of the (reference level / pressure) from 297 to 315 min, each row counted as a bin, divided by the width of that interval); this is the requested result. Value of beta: 1.10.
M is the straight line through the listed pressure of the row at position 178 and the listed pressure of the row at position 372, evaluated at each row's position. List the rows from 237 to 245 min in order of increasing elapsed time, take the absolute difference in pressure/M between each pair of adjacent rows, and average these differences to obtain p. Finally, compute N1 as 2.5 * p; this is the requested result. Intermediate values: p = 0.015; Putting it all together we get 0.04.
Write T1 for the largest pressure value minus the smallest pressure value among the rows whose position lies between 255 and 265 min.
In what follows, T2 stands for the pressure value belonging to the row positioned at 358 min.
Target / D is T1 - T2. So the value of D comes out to -31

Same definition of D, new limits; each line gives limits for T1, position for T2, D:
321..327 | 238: -36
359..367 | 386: -33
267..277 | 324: -29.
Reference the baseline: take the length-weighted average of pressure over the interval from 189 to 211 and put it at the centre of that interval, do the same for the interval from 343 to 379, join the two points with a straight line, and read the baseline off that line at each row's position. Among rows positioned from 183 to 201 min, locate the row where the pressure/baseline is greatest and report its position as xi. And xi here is 200 min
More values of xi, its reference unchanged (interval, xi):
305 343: 342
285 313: 288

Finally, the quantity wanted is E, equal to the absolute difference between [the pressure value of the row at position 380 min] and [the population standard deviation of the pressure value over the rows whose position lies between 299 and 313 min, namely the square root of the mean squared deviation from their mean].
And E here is 33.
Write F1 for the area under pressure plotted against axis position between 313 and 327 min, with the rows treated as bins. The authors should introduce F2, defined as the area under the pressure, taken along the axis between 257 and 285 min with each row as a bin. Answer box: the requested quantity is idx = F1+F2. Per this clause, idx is 1363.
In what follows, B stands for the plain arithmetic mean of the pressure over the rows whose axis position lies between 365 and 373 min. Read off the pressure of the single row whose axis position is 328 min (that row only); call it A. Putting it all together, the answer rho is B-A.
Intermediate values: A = 30.35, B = 34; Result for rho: 3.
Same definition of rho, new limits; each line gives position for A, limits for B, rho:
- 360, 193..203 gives 5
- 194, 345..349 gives -4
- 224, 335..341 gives -10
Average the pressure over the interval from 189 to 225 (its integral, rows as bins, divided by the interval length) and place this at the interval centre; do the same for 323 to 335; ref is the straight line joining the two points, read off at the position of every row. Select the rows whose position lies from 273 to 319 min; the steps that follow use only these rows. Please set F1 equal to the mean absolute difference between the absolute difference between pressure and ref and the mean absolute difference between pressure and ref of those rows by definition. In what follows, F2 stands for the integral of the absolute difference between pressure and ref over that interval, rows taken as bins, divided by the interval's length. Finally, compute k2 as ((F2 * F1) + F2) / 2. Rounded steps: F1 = 0.63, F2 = 1.1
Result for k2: 0.9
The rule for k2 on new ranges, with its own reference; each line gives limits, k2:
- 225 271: 1.3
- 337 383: 6.4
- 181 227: 12.9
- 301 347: 1.0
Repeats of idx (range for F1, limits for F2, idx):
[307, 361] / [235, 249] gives 2192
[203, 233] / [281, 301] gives 1858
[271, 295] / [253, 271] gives 1414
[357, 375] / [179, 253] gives 3283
